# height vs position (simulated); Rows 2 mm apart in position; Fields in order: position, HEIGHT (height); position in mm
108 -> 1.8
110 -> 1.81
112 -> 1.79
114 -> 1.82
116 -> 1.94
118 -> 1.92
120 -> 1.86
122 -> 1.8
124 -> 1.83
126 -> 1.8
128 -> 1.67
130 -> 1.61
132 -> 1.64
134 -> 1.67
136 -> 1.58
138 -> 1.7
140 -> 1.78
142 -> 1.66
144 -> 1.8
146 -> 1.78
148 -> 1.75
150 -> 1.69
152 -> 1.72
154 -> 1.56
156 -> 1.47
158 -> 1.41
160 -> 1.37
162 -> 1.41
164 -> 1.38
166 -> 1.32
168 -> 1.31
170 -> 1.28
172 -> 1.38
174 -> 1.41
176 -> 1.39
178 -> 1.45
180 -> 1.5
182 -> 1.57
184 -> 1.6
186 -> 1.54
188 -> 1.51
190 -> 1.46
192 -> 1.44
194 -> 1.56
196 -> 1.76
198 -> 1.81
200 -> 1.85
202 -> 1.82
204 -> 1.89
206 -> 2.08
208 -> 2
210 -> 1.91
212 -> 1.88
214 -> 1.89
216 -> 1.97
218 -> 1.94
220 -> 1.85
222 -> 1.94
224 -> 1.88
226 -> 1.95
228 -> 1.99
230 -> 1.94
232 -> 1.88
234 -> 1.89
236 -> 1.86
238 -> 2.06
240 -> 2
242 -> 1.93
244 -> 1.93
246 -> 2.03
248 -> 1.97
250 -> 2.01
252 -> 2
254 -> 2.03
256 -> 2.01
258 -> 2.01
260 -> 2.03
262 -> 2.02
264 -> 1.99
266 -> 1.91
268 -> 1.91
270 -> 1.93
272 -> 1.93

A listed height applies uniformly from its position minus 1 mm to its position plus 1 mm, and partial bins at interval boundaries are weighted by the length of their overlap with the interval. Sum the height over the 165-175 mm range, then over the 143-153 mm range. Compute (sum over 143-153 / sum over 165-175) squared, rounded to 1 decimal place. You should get 1.7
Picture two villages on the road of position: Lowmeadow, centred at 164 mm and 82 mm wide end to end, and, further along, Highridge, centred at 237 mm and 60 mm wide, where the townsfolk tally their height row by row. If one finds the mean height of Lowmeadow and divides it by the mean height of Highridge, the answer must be 0.81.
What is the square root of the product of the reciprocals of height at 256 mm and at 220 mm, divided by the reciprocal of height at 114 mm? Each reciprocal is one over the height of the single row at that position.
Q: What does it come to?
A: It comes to 0.94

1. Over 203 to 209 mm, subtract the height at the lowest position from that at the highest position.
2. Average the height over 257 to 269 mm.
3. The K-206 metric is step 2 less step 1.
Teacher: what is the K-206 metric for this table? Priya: 1.87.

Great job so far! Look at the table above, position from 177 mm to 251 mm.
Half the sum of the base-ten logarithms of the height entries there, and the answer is 4.8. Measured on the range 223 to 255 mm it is 2.3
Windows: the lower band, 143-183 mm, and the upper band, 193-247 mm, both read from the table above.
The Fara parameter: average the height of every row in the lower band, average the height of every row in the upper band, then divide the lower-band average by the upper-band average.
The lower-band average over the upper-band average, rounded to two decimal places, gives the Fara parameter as 0.79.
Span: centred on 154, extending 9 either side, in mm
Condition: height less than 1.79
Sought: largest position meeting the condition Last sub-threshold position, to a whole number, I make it 162 mm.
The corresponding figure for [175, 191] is 190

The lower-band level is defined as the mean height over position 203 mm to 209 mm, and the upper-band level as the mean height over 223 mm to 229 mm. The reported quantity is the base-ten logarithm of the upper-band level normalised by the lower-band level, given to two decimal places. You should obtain -0.01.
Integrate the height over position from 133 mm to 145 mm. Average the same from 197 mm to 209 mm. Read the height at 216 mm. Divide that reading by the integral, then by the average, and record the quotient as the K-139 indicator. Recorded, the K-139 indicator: 0.0507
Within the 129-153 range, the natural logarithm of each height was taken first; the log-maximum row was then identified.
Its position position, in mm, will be 144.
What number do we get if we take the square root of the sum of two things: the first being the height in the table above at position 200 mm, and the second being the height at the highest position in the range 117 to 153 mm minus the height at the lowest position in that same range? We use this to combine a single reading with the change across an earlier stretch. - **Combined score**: 1.28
